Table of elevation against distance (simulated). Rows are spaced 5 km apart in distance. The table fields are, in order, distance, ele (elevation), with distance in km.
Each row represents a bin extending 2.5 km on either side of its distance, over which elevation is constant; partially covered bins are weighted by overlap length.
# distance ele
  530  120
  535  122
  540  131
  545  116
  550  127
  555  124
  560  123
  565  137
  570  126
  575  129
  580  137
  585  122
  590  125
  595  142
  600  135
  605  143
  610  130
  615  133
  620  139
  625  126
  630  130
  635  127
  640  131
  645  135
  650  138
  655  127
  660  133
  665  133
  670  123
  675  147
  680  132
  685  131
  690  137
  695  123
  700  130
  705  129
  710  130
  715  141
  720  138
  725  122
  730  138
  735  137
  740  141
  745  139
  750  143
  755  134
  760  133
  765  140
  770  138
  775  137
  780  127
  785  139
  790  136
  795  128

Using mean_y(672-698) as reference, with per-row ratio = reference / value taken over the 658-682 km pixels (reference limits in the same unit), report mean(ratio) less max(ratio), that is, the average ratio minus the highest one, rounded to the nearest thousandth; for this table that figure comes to -0.083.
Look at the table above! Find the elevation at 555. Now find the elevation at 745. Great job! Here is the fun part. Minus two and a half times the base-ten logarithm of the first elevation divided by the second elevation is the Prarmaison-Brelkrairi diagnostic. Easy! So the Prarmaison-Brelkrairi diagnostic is 0.12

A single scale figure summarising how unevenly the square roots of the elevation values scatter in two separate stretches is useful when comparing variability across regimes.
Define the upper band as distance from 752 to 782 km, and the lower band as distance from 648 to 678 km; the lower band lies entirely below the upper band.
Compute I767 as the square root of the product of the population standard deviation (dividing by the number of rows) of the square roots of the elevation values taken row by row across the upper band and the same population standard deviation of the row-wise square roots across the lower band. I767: 0.246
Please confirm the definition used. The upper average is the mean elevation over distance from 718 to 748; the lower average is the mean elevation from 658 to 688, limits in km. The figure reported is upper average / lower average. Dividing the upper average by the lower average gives 1.02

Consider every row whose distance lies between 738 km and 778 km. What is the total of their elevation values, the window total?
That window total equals 1105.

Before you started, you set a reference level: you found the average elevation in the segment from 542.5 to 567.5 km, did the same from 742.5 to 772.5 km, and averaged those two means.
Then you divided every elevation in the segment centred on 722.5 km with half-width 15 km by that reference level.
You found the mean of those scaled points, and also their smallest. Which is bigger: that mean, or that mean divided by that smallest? 1.101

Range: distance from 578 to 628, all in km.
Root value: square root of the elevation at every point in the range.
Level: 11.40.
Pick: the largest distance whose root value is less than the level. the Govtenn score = 625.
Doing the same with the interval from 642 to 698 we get 695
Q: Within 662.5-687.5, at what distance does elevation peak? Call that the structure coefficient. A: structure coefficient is 675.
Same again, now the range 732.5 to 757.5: 750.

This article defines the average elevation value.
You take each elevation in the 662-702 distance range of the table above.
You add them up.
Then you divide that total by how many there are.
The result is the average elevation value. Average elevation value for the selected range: 132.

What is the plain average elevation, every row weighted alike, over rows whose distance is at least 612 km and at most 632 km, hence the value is 132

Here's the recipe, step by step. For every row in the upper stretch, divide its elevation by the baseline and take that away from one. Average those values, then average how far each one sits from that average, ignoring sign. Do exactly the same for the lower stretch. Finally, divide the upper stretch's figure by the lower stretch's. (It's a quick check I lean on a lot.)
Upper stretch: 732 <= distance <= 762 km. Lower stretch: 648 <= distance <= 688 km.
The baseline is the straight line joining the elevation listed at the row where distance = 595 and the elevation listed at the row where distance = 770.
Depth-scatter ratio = 0.67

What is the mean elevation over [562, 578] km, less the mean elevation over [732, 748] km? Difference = -8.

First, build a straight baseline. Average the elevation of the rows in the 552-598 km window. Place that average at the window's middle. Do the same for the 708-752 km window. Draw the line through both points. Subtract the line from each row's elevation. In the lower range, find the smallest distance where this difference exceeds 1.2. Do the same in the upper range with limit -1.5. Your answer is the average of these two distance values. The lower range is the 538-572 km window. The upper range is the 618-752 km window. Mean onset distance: 580.0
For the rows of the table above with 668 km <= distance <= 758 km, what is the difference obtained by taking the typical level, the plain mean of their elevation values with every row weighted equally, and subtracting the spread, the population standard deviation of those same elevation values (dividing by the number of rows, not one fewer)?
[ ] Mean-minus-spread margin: 127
